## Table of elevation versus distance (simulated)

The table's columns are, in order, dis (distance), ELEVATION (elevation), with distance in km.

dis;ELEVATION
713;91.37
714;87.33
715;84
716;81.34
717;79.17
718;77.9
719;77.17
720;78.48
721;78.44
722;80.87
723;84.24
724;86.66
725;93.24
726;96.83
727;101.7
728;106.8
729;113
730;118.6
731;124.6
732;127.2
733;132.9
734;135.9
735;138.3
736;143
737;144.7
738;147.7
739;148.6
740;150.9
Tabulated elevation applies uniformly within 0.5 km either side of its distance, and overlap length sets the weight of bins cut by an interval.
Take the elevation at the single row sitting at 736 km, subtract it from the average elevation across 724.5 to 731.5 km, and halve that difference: -18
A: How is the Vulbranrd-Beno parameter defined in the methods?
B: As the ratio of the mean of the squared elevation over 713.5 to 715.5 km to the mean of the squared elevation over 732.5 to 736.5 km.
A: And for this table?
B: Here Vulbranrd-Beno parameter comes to 0.4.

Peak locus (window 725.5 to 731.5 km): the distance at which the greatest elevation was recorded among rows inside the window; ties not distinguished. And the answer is 731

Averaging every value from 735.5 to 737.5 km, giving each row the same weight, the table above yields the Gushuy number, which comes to 144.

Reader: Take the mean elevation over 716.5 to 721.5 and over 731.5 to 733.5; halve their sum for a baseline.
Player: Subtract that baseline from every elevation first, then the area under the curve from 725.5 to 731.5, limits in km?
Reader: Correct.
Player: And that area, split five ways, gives 7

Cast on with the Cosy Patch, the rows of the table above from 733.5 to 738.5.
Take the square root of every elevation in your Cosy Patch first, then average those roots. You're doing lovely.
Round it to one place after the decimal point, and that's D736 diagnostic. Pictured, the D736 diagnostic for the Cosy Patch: 11.9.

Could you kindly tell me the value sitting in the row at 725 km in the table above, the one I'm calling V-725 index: 93.24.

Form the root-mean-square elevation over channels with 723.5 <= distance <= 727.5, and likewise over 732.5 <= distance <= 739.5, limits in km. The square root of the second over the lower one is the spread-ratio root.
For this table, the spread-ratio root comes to 1.22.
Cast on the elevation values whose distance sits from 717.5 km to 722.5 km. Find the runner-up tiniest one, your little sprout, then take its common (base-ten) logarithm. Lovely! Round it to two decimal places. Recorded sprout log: 1.89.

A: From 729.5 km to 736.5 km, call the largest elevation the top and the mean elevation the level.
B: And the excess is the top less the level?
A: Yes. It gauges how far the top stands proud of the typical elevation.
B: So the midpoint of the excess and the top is 77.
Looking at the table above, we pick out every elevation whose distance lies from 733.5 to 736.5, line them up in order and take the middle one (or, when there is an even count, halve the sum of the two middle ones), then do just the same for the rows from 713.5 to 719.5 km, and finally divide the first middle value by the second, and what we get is 1.7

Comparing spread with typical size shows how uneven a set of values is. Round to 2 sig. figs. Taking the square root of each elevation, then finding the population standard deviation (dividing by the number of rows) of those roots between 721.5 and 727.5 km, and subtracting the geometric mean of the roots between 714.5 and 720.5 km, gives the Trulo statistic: -8.5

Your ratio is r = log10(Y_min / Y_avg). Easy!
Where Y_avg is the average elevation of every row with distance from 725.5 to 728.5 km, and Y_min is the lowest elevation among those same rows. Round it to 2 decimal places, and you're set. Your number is -0.02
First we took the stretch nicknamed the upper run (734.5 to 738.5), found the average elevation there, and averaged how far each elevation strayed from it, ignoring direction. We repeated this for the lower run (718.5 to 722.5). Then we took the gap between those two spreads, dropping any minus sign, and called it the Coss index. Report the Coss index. 1.7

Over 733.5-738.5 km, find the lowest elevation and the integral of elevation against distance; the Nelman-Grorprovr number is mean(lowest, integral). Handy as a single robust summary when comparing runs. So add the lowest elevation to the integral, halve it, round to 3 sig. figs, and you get 423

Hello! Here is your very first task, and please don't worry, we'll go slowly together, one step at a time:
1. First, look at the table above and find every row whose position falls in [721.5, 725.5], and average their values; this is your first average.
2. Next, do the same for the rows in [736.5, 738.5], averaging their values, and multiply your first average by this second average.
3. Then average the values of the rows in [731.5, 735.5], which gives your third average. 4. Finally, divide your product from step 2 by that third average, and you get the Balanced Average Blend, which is 94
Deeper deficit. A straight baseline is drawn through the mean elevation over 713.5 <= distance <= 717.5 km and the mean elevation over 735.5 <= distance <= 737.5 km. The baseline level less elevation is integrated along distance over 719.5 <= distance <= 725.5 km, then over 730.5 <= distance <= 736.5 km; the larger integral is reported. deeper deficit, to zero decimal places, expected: 118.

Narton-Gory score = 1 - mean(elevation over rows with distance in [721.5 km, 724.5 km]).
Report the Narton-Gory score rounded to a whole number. -83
